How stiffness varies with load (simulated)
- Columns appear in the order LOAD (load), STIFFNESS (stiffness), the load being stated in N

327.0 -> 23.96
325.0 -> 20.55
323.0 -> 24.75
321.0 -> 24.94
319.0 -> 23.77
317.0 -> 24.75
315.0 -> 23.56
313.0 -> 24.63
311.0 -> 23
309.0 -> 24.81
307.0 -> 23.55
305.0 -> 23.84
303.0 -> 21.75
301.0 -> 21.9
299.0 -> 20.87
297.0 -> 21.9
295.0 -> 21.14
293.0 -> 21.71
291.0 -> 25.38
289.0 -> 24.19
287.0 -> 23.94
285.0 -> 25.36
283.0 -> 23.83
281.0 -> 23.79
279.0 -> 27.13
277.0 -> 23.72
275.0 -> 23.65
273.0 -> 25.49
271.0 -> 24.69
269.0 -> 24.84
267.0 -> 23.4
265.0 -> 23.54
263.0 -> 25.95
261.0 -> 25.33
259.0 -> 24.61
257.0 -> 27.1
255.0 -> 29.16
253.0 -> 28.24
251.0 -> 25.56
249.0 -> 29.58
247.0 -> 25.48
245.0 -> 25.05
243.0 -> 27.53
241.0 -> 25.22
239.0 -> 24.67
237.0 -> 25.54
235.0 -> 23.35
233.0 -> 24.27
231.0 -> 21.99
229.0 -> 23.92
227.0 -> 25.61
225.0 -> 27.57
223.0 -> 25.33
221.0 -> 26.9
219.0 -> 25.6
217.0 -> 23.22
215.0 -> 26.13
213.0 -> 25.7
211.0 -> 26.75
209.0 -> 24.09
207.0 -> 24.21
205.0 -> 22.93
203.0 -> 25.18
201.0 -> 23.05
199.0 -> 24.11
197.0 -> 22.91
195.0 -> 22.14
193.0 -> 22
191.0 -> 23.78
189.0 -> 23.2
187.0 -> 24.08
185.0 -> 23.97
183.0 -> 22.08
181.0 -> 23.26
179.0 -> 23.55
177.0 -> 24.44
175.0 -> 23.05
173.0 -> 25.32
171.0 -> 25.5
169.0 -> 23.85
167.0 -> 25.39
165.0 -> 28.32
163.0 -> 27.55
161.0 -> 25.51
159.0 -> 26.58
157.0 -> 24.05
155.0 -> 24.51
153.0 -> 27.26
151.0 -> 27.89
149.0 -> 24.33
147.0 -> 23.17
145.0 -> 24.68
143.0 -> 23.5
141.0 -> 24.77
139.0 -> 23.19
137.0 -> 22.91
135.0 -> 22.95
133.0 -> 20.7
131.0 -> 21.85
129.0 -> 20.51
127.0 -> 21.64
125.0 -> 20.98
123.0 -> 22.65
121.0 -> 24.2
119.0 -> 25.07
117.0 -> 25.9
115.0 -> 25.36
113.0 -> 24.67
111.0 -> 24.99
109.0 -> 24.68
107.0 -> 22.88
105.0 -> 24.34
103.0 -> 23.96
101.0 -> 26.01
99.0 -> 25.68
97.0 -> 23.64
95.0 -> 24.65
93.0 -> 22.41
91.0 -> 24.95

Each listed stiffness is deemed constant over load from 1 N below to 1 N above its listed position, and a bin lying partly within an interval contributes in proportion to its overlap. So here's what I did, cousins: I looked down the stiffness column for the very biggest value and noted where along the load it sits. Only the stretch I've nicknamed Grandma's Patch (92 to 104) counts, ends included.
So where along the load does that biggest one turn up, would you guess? 101.0 N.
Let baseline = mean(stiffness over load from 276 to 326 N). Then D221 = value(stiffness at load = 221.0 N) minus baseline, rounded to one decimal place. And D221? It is 3.3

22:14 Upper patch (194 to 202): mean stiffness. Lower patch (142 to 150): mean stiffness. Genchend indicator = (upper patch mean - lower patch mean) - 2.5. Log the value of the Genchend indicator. -3.4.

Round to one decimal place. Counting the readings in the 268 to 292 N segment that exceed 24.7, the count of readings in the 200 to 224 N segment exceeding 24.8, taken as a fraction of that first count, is 1.4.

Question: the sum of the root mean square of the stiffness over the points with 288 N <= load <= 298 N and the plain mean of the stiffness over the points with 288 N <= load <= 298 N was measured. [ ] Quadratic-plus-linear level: 45.8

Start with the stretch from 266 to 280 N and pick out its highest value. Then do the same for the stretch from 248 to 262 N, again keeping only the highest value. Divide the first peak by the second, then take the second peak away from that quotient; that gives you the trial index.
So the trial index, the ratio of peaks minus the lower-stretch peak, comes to -28.7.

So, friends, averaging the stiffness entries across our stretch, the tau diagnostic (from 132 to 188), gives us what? 24.5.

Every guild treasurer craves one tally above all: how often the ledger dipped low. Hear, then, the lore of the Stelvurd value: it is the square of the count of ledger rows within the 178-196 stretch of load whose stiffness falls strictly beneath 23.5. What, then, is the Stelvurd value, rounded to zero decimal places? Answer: 25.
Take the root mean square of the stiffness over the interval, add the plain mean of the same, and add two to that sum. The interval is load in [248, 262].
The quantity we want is 56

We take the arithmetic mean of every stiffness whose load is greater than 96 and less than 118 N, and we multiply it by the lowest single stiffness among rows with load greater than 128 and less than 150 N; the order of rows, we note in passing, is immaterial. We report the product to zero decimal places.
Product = 507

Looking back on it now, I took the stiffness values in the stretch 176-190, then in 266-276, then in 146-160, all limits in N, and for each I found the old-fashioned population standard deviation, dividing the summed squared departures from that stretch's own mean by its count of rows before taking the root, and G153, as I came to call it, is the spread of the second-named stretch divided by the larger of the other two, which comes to 0.46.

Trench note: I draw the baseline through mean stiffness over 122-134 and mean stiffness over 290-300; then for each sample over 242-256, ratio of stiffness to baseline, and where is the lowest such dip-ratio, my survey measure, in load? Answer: 245.0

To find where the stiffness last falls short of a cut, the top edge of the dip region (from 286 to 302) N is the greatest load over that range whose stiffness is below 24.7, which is 301.0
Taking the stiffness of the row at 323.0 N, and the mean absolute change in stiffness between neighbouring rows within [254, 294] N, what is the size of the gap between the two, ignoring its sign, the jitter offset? 23.3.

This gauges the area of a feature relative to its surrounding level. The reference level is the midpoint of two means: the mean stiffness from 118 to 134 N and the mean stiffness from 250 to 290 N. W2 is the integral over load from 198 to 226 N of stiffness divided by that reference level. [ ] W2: 29.6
